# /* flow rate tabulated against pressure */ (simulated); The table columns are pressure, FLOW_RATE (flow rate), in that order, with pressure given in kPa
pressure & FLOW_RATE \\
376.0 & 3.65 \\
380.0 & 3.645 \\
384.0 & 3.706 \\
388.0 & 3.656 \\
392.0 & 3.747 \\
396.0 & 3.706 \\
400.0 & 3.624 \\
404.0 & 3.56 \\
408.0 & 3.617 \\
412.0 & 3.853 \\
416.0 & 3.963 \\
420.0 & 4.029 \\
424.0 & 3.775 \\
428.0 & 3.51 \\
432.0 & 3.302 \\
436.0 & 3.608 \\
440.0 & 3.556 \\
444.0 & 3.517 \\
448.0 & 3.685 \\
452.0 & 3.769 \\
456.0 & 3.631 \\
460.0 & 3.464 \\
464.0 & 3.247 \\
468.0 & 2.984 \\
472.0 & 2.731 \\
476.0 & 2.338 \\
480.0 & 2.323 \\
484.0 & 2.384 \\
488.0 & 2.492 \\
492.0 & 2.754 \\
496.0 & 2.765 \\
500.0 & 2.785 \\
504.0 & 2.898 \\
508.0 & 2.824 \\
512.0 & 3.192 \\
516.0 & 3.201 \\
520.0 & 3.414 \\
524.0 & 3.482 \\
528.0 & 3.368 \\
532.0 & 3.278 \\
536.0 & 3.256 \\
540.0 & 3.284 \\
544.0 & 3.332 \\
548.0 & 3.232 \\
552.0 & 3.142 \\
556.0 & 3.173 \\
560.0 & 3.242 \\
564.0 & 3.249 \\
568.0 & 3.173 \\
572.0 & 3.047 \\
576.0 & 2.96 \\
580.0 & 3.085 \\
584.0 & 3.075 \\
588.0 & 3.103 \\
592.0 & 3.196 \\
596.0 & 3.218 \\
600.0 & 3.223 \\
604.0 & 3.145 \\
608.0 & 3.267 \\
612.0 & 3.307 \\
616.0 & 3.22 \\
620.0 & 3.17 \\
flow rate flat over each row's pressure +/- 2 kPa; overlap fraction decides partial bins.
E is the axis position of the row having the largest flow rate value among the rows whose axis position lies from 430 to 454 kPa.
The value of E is 452.0 kPa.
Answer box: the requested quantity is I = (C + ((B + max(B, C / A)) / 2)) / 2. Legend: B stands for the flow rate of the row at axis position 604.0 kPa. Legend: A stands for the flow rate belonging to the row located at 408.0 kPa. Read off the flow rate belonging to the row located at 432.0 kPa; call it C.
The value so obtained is 3.2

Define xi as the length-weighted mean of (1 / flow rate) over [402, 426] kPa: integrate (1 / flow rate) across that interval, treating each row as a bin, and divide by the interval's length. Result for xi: 0.26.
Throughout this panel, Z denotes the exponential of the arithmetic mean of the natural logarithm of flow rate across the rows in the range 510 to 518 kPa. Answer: 3.2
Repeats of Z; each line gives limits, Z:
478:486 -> 2.4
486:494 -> 2.6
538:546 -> 3.3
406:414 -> 3.7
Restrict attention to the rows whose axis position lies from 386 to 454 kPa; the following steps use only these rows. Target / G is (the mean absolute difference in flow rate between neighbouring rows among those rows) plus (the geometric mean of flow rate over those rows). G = 3.80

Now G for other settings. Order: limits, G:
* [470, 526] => 2.94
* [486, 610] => 3.20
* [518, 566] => 3.35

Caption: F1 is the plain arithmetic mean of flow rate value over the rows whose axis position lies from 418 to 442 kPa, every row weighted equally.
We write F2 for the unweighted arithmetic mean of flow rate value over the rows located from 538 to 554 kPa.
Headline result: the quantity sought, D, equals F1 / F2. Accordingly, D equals 1.12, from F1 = 3.63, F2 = 3.2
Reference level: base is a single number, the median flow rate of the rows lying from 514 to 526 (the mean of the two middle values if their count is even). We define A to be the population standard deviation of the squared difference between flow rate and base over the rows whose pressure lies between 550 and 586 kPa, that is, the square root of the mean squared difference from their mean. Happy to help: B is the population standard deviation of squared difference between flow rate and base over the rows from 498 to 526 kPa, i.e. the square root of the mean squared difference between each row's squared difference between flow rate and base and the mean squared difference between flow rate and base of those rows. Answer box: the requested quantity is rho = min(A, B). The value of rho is 0.054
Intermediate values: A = 0.054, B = 0.159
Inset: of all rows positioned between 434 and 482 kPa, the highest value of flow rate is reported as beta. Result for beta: 3.769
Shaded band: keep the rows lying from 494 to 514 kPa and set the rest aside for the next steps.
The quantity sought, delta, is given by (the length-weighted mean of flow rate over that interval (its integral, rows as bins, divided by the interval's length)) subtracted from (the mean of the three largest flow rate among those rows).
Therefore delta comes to 0.08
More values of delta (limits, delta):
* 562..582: 0.07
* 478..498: 0.13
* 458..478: 0.28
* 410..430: 0.12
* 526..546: 0.02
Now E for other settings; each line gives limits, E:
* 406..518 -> 420.0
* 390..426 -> 420.0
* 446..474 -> 452.0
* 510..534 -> 524.0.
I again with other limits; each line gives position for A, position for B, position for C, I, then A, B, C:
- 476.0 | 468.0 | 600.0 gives 3.1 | 2.338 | 2.984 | 3.223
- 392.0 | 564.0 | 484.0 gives 2.8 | 3.747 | 3.249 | 2.384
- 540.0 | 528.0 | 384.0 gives 3.5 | 3.284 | 3.368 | 3.706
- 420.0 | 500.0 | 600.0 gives 3.0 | 4.029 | 2.785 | 3.223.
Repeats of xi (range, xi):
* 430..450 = 0.28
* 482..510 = 0.37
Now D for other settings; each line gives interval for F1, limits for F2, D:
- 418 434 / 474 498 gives 1.46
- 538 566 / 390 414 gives 0.88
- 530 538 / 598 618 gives 1.01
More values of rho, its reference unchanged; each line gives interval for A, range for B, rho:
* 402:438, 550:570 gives 0.018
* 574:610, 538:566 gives 0.022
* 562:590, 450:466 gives 0.046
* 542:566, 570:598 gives 0.022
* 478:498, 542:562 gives 0.023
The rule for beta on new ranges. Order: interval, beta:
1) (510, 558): 3.482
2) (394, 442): 4.029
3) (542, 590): 3.332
